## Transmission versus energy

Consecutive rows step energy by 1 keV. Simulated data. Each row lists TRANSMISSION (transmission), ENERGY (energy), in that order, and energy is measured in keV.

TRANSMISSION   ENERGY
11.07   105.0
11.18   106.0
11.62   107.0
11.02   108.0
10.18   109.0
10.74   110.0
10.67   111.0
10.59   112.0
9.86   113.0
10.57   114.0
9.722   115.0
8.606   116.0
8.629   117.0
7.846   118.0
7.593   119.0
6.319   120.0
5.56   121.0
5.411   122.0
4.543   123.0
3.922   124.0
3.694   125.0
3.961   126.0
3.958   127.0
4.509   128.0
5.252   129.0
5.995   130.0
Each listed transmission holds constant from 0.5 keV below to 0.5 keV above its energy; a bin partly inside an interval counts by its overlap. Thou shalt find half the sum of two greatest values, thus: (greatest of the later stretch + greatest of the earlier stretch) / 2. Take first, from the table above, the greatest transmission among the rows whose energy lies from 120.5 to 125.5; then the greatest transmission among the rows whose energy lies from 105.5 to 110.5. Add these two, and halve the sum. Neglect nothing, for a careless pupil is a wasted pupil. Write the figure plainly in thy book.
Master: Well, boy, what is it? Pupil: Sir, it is 8.6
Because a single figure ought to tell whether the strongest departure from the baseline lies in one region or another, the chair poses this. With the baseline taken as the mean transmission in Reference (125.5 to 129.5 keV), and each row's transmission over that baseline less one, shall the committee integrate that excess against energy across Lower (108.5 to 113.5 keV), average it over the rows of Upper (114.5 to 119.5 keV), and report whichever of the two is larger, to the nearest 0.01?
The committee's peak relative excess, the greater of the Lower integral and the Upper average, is 6.77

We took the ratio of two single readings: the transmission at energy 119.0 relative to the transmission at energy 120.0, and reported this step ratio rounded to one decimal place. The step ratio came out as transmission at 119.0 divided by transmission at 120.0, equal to 1.2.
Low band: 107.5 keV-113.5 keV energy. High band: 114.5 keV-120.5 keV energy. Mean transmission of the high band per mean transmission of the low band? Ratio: 0.77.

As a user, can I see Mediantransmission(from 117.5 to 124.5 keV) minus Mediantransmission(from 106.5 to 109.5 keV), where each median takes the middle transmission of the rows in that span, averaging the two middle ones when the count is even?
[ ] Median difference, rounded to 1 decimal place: -5.5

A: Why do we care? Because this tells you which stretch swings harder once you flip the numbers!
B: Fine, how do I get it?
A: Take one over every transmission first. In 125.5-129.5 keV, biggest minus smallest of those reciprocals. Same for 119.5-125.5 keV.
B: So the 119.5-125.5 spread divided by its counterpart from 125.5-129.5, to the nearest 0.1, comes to 1.8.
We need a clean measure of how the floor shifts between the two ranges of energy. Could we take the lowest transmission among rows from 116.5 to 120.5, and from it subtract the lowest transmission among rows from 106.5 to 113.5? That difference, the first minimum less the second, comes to -3.5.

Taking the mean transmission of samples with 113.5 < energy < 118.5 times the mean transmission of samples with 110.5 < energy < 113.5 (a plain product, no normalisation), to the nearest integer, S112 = 94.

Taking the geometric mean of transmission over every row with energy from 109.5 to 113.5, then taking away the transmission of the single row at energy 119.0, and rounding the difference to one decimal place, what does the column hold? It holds 2.9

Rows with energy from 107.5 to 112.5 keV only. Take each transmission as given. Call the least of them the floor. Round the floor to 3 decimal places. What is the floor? 10.180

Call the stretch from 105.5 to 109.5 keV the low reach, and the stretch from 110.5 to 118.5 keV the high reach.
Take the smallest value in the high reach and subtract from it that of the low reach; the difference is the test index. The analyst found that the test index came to -2.3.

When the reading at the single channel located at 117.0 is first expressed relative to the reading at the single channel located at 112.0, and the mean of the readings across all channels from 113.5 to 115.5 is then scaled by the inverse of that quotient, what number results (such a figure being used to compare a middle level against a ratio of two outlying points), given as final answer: 12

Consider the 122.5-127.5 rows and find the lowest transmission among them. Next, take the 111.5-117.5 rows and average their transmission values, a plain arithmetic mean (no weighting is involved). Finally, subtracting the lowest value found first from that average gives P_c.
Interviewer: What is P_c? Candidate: 6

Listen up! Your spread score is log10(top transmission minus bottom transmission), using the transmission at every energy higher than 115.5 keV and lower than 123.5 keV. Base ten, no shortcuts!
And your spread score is 0.61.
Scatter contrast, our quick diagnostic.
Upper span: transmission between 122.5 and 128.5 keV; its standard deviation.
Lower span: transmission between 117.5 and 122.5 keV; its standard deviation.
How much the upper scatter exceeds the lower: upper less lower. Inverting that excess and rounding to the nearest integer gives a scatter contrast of -1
